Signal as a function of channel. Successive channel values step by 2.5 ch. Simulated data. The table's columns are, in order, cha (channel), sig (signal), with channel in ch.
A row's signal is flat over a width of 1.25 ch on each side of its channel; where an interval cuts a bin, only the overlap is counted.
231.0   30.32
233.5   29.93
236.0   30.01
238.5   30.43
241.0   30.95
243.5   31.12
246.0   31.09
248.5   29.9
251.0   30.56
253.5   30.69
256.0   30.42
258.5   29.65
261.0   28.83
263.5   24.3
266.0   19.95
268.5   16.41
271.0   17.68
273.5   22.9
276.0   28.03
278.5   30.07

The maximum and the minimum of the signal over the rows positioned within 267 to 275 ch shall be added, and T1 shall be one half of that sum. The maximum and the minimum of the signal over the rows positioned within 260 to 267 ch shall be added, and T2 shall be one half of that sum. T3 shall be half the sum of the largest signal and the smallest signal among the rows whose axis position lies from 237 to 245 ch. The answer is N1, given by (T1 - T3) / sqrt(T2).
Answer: -2.25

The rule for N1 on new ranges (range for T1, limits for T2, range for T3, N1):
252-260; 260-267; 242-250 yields -0.07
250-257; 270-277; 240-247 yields -0.10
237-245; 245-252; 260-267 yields 1.16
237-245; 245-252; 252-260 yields 0.11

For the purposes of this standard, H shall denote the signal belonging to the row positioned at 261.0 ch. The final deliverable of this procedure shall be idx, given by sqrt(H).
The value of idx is 5.37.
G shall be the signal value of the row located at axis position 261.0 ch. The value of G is 28.83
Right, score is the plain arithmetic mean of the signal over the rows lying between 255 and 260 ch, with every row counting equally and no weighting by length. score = 30.0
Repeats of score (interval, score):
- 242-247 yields 31.1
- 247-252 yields 30.2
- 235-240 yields 30.2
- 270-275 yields 20.3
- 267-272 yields 17.0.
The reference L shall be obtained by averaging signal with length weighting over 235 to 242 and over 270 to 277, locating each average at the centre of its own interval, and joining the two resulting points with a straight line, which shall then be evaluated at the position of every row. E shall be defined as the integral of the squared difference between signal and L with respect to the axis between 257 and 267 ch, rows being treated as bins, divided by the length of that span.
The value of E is 10.9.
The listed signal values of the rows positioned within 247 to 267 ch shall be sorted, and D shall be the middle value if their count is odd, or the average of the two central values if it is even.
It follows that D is 30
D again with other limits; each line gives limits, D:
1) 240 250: 31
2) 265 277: 20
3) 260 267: 24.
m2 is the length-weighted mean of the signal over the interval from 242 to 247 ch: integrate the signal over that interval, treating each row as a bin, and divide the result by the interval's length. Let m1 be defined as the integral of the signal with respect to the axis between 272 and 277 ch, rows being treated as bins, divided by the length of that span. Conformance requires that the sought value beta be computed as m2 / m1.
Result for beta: 1.25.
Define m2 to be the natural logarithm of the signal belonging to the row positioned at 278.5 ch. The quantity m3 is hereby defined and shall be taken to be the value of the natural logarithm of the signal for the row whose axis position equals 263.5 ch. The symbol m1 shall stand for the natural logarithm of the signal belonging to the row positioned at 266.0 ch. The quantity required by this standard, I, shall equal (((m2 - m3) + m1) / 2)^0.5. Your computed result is 1.27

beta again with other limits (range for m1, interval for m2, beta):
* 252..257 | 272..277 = 0.82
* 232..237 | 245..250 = 1.02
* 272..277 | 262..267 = 0.90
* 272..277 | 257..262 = 1.18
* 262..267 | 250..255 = 1.36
